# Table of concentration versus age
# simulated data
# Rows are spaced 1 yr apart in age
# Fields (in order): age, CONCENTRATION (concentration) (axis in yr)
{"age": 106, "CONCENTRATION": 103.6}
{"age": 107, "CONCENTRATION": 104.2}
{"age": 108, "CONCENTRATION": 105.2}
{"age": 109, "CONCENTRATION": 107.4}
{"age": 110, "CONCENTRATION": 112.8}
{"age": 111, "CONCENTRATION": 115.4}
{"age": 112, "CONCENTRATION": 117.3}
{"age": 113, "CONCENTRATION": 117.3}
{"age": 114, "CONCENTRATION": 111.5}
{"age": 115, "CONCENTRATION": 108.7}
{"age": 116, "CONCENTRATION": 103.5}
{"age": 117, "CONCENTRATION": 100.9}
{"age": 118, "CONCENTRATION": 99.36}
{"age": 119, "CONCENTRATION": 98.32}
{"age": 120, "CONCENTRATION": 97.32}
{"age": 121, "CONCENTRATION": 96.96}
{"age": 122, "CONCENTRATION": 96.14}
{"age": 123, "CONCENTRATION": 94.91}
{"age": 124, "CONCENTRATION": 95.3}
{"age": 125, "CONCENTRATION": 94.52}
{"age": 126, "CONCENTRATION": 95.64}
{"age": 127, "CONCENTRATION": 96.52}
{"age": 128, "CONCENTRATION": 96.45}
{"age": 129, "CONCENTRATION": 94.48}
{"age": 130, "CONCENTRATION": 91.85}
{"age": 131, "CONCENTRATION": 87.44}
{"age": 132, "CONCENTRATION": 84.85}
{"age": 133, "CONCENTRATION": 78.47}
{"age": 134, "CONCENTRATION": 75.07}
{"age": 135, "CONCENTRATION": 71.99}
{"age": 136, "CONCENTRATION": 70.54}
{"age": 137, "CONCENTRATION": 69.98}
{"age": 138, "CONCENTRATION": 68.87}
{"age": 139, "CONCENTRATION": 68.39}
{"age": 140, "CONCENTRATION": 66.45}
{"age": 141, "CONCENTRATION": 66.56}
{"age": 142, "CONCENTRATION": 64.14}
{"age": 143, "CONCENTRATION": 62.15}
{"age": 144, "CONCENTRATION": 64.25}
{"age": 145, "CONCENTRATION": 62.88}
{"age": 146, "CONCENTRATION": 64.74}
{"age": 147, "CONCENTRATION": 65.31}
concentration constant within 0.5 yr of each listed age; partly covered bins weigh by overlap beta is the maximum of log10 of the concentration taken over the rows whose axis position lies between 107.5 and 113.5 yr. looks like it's 2.07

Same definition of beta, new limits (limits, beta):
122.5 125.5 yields 1.98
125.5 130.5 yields 1.98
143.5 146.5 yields 1.81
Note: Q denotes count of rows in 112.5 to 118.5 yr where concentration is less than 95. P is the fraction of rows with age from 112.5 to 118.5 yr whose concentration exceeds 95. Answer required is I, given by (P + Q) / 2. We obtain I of 0.5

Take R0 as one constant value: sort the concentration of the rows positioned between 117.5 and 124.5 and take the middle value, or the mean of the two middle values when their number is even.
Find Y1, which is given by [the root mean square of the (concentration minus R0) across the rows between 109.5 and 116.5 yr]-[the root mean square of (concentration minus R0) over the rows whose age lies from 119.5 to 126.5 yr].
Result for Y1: 15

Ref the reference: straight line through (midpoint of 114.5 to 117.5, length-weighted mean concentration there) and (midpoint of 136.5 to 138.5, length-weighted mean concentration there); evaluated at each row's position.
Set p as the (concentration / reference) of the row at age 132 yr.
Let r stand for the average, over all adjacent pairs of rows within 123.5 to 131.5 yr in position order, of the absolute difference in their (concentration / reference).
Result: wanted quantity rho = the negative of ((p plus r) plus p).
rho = -2.19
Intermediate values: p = 1.08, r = 0.020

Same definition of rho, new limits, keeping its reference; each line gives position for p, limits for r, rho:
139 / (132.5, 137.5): -2.06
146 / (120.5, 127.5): -2.35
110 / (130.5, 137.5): -2.00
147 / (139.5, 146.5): -2.45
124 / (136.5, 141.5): -2.10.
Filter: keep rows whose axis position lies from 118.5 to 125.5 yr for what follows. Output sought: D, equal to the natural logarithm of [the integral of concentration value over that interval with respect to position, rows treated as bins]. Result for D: 6.51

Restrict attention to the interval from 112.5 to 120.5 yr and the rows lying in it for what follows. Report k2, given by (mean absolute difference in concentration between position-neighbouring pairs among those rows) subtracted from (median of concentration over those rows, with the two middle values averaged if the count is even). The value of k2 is 99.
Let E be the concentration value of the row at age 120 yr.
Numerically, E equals 97.32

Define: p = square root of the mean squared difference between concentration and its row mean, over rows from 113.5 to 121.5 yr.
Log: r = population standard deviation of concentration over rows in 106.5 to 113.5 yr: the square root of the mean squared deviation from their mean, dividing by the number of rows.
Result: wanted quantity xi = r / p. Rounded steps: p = 5.1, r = 5.3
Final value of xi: 1.04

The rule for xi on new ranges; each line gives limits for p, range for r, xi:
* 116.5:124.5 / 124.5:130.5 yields 0.83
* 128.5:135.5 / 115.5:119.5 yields 0.25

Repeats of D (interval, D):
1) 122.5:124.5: 5.25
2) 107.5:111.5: 6.09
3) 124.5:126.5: 5.25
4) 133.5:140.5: 6.20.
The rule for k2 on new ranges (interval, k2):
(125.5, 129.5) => 95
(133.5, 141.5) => 68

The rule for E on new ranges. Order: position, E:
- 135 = 71.99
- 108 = 105.2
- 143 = 62.15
